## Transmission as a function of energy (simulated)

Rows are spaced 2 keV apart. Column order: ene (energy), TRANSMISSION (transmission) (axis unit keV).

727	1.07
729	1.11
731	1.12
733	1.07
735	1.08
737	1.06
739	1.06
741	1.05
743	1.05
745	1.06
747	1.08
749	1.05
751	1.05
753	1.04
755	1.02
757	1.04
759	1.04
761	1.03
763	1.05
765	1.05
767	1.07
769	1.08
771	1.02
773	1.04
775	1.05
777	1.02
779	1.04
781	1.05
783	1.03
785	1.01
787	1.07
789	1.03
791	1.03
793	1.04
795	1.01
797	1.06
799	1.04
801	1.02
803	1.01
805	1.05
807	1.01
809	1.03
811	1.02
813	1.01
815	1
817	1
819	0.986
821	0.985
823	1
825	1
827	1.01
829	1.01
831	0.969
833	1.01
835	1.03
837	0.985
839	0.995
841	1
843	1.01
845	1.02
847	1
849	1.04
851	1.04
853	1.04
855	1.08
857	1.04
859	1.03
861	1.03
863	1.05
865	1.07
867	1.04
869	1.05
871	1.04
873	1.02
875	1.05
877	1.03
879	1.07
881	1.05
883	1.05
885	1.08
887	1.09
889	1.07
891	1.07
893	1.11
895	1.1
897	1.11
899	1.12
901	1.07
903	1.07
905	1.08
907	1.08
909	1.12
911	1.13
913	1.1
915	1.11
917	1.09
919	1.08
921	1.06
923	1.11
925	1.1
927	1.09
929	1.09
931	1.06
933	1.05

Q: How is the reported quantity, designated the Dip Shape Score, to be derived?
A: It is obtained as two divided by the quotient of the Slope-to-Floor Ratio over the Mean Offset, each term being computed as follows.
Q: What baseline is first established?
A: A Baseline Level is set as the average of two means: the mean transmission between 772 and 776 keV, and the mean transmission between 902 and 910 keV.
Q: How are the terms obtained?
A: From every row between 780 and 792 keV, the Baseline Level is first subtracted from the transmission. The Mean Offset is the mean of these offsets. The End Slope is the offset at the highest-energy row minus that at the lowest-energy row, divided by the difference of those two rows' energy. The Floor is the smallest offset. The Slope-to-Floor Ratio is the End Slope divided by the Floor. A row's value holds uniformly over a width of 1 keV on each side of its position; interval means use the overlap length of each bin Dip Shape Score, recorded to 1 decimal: -1.7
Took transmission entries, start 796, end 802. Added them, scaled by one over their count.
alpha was 1.04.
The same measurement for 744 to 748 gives 1.07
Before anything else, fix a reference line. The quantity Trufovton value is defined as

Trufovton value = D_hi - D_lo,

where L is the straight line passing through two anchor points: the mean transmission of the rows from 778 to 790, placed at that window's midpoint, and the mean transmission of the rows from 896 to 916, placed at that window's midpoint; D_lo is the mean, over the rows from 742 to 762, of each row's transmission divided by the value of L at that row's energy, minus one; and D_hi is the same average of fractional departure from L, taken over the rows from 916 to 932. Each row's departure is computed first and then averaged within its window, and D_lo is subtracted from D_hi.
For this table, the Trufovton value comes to -0.044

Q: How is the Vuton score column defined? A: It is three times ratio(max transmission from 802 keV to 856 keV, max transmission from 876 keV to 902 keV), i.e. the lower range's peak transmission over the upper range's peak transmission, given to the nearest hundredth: 2.89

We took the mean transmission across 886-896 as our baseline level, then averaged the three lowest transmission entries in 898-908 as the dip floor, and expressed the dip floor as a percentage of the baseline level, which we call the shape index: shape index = 99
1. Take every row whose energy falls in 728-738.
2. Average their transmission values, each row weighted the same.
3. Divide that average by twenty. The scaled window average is 0.0544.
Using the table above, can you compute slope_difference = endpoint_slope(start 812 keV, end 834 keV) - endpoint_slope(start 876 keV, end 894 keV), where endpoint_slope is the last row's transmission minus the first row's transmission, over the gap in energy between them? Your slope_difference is -0.0050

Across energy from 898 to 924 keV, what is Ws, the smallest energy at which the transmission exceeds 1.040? 899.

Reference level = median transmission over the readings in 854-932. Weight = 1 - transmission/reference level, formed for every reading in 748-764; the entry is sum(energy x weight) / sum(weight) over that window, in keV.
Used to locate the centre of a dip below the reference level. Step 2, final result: 756.3 keV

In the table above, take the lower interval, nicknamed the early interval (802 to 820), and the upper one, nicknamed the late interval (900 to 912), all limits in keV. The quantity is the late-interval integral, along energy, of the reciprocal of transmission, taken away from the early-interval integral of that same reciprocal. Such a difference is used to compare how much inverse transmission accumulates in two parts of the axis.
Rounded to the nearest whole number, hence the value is 7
